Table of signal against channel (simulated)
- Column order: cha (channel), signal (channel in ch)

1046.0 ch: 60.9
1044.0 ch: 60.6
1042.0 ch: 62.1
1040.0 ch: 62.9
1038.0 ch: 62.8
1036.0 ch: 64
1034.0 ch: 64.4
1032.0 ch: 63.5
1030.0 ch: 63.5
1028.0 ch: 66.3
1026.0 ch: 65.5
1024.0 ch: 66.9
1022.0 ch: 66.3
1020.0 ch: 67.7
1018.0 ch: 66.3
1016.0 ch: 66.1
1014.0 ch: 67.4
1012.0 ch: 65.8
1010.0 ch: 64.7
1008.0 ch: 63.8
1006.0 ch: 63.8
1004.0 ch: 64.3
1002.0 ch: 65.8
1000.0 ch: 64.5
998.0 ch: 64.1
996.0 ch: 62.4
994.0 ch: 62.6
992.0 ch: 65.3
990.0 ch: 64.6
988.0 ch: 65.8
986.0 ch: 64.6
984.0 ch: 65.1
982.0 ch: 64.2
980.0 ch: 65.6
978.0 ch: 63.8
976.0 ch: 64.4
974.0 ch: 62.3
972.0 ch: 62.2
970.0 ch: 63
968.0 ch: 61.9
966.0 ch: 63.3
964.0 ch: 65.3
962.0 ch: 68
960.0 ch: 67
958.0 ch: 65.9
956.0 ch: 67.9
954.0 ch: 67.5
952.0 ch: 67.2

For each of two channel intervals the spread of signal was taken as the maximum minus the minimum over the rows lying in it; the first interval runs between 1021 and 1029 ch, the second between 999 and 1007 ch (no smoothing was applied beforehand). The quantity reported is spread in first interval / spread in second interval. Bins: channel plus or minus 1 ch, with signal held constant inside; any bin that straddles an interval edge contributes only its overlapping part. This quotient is 0.70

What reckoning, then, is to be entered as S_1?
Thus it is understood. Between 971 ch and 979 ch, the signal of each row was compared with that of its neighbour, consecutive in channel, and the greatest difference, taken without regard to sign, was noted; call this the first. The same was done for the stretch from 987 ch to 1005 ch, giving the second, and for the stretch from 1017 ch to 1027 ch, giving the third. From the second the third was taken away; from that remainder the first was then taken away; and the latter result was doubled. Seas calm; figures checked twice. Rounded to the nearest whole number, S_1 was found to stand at -2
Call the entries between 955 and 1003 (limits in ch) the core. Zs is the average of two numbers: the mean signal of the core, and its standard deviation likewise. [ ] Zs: 33.1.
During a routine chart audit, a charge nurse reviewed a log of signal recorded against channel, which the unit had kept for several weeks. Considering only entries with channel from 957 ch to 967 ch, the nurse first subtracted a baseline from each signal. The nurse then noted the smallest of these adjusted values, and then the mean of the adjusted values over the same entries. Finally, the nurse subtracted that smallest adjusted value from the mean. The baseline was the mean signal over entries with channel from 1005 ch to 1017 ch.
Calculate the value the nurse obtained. 2.6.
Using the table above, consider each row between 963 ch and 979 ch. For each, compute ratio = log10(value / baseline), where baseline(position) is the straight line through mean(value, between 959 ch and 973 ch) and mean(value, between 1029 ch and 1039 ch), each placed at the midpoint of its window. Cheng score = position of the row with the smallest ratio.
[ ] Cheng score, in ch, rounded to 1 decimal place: 968.0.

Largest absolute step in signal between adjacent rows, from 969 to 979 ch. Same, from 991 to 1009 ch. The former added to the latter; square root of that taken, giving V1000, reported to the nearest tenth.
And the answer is 2.2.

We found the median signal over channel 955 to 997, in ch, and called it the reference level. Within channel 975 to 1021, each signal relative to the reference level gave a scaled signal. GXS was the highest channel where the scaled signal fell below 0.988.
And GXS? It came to 1008.0 ch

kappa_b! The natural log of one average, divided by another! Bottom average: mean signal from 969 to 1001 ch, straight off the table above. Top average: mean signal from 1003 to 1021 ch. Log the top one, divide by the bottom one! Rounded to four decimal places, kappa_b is 0.0653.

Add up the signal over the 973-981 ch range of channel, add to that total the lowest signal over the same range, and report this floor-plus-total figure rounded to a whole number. 318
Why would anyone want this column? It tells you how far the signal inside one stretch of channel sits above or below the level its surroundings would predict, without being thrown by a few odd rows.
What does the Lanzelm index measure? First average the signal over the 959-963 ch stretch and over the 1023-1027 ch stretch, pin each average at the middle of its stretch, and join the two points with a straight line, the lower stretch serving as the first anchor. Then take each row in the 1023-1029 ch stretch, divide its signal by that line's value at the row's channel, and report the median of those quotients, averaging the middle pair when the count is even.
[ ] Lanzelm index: 1.002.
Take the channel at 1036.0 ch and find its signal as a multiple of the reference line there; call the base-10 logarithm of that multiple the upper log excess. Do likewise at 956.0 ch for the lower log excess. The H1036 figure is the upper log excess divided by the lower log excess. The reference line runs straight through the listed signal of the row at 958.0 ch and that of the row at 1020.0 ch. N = -2.0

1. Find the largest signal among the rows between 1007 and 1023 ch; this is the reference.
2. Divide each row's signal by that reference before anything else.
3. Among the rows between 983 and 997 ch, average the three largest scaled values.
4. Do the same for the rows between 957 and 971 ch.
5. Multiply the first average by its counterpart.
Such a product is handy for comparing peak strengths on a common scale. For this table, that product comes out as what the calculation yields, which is 0.956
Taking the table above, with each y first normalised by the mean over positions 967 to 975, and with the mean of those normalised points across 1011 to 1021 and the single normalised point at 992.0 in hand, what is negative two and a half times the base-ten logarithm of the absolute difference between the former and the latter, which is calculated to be 4.2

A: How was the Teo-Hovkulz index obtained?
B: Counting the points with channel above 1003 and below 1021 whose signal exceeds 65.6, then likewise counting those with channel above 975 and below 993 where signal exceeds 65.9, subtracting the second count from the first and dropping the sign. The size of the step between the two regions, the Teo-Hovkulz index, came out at 5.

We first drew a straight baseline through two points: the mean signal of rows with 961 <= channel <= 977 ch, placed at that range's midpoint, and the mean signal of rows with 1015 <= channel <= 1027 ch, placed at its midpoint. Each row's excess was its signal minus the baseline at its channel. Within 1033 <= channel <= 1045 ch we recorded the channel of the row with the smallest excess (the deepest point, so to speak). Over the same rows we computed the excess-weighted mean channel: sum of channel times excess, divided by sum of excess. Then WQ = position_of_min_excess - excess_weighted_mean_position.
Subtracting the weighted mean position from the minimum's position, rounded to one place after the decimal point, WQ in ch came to 4.0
